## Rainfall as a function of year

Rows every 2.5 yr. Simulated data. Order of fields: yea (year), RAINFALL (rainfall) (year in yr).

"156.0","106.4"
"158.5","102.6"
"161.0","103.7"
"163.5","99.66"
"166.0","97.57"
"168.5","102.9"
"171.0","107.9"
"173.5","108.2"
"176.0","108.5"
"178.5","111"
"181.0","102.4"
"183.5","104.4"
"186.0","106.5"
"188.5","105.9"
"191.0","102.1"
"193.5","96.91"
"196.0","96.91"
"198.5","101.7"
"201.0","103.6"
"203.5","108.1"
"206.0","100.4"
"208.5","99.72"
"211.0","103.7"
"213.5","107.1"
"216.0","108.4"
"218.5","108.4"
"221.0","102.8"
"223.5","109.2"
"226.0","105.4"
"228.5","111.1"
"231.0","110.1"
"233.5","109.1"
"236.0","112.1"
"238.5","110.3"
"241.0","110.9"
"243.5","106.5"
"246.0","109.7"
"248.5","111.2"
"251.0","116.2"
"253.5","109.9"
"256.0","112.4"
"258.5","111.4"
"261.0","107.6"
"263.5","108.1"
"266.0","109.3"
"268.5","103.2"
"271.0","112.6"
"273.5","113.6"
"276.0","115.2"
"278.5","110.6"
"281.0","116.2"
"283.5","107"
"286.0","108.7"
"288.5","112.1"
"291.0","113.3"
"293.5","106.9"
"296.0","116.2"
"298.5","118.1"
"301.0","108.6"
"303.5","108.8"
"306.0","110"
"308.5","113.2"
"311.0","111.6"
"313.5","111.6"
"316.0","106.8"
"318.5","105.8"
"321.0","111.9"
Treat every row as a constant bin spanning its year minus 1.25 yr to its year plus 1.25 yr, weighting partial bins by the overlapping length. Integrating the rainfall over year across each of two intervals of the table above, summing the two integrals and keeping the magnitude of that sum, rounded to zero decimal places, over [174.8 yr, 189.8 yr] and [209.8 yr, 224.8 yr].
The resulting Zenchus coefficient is 3196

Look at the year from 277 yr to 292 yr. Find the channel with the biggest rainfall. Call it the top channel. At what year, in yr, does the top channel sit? 281.0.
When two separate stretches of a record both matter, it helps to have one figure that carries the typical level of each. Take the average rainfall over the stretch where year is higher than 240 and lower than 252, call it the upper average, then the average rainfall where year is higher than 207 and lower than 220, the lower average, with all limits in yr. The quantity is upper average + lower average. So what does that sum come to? 216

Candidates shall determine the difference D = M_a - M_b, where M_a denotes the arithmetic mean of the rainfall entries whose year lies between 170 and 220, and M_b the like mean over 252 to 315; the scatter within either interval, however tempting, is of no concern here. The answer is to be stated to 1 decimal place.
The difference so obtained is -6.5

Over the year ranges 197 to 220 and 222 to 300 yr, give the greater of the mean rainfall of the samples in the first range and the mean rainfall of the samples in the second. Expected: 111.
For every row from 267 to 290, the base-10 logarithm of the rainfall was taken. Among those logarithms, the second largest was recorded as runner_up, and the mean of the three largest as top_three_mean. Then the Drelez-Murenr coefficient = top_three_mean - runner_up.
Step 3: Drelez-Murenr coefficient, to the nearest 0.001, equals -0.001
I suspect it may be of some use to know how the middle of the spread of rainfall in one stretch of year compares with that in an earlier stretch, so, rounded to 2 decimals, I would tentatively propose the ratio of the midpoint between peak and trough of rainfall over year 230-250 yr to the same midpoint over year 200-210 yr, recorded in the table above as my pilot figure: 1.05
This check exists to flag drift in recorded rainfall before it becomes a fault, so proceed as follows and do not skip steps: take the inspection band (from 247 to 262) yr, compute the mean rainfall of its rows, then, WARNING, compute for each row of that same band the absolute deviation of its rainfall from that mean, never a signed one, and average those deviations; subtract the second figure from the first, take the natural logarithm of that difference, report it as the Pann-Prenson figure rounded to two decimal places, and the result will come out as 4.70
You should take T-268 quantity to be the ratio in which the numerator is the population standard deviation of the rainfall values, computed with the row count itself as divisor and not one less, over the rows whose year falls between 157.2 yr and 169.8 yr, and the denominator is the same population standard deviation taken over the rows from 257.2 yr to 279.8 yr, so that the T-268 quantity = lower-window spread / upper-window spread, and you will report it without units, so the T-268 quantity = 0.68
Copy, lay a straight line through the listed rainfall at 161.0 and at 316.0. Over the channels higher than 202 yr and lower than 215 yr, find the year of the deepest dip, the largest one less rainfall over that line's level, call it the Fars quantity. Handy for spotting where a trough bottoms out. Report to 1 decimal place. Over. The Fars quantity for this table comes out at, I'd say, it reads 208.5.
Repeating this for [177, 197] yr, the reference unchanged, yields 196.0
